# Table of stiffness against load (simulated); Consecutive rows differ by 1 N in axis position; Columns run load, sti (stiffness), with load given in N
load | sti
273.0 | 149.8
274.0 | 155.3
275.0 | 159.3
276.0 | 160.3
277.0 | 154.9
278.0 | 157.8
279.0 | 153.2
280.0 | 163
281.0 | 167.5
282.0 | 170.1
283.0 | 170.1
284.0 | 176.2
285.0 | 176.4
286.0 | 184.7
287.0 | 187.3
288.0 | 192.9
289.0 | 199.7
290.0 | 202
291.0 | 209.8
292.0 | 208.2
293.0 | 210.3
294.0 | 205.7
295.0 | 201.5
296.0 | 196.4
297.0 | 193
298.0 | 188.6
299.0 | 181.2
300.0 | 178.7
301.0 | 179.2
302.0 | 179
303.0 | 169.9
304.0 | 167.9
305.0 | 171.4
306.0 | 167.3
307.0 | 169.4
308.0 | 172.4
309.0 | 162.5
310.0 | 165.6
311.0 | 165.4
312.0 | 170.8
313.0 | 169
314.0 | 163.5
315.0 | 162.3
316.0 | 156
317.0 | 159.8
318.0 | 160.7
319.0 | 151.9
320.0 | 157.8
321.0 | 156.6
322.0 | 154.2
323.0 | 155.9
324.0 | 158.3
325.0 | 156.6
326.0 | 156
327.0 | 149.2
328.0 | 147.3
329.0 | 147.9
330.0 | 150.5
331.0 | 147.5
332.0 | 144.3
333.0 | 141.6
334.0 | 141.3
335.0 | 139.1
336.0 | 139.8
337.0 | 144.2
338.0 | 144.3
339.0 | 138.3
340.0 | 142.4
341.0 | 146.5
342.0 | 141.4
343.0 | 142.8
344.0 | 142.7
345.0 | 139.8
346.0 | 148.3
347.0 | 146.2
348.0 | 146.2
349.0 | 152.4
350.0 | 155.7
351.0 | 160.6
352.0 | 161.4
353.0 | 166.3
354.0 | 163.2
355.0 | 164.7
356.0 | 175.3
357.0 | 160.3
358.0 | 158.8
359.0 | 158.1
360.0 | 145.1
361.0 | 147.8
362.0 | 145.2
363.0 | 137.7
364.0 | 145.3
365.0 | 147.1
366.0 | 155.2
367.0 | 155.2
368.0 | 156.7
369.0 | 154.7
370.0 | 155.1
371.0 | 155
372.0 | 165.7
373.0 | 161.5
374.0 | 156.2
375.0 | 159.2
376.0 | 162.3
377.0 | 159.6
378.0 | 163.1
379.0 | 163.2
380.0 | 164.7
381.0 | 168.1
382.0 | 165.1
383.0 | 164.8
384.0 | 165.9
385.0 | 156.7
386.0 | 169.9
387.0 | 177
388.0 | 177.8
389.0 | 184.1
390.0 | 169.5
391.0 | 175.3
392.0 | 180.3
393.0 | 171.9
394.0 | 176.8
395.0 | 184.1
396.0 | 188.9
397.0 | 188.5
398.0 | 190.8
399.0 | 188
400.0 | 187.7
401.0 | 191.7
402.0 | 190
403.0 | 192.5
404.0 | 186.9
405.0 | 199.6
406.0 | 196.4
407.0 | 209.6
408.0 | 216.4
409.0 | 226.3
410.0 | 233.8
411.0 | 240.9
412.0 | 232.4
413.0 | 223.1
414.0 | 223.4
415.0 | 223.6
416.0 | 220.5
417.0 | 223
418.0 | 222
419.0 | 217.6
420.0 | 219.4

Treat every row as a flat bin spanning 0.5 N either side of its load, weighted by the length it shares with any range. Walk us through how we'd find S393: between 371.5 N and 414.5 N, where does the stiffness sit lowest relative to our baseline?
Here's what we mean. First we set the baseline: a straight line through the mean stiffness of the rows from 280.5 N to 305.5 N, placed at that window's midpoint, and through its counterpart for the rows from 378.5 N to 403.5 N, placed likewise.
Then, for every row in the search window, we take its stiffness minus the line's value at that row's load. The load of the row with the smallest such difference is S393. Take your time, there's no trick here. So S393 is 374.0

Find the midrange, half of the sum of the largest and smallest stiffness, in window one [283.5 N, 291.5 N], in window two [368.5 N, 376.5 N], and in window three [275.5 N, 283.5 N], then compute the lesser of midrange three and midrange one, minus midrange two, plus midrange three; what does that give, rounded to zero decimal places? 163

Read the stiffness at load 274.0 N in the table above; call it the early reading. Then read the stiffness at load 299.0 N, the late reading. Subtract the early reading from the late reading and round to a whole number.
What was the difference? 26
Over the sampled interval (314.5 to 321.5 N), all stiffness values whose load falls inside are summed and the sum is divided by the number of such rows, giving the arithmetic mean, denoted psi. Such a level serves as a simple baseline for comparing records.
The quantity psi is 158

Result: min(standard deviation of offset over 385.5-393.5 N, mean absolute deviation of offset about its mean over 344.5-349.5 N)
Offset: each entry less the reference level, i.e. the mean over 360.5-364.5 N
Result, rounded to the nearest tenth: 3.0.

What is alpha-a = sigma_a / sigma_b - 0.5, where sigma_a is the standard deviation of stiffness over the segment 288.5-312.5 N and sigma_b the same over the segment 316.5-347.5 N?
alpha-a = 1.9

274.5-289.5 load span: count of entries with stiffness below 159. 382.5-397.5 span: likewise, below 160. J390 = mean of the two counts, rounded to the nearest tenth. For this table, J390 2.0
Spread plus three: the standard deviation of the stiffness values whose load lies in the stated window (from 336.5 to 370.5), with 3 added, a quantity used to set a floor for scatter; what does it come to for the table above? 12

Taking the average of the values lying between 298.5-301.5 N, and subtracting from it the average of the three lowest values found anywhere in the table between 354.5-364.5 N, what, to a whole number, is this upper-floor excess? 37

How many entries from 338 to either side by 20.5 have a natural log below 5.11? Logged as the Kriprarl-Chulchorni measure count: 39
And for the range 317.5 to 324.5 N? 7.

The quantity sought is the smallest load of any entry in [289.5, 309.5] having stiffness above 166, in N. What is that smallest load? 290.0 N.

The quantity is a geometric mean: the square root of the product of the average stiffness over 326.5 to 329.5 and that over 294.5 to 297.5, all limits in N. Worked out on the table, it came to 171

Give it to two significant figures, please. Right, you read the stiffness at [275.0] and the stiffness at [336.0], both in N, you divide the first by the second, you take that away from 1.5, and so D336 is 0.36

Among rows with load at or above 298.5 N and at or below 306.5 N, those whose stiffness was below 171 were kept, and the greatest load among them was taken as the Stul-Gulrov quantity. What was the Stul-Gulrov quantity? 306.0 N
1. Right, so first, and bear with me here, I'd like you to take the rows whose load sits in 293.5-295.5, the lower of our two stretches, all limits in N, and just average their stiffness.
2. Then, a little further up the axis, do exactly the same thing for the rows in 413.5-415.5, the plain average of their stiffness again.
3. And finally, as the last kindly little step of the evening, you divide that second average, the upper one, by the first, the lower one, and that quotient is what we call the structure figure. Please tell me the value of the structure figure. 1.10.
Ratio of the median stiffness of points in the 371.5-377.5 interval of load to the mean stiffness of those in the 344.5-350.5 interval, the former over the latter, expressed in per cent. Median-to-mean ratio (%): 108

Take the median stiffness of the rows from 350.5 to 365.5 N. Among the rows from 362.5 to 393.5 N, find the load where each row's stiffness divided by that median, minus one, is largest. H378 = 389.0 N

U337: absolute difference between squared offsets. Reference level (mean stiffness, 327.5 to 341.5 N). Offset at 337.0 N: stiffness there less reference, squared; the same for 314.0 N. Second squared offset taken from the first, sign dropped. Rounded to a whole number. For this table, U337 383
